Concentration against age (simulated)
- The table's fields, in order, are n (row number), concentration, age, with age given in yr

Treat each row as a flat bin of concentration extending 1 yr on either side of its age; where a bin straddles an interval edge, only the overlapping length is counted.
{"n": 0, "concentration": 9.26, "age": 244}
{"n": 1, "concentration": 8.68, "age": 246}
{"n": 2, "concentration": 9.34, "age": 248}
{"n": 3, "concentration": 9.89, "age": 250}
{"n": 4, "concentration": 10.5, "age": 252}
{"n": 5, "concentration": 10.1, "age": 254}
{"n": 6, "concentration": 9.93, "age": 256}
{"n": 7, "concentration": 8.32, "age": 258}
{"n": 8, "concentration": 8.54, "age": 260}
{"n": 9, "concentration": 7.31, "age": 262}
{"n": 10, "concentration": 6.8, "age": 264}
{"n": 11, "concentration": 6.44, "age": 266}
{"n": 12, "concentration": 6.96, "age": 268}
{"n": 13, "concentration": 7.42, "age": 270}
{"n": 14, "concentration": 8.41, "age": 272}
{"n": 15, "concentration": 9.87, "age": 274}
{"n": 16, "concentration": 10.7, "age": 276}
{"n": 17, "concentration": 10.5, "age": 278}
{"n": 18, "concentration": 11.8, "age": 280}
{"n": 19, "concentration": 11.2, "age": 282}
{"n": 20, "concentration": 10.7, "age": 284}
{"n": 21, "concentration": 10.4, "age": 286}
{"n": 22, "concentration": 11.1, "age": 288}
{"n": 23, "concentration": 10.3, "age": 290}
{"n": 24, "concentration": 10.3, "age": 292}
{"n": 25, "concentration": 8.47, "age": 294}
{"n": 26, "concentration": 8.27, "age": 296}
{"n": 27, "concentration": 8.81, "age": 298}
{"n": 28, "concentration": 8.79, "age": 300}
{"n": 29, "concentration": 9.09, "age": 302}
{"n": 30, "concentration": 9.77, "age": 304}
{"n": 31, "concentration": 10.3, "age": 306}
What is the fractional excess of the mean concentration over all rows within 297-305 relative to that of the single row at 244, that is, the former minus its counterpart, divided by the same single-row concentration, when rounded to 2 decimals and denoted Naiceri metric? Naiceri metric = -0.02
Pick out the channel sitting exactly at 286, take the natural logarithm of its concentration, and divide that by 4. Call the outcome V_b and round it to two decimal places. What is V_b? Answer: 0.59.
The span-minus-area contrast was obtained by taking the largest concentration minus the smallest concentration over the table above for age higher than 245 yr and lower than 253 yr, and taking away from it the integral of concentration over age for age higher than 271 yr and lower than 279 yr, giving -77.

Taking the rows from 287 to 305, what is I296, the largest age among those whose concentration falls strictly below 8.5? 296 yr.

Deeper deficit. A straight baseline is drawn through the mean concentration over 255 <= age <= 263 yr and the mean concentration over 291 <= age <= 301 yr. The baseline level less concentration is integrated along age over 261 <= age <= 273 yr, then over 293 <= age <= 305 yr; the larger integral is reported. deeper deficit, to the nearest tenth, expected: 16.7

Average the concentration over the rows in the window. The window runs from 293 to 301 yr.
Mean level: 8.6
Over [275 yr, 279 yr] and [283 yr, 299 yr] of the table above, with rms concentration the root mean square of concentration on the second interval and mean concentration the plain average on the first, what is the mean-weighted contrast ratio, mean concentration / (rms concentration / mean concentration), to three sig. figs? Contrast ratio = 11.4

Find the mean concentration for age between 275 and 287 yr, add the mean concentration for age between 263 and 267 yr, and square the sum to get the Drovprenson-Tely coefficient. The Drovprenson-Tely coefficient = 306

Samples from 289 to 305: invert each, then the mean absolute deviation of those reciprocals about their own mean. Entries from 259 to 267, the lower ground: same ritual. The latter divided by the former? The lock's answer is 1.6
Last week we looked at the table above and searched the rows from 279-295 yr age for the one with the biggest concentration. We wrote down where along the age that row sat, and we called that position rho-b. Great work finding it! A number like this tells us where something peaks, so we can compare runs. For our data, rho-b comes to 280 yr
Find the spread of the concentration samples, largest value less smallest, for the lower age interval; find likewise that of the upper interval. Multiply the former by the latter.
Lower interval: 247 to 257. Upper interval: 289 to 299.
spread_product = 2.4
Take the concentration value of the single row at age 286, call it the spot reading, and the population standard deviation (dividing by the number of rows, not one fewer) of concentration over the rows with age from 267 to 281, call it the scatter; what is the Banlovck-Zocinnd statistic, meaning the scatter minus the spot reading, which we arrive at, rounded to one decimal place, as -8.7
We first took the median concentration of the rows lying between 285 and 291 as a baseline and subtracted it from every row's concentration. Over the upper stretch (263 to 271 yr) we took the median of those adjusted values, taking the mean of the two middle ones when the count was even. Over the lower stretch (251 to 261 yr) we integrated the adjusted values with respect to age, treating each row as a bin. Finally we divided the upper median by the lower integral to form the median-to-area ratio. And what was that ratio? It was 0.38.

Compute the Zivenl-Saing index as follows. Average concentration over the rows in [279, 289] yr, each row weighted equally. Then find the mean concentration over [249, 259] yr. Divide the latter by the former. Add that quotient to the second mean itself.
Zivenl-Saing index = 10.6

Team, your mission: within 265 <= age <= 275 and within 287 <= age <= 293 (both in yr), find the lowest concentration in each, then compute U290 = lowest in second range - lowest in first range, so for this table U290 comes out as 3.9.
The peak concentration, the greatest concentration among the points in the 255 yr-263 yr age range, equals 9.93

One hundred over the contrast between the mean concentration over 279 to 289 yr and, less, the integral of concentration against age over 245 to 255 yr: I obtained -1.2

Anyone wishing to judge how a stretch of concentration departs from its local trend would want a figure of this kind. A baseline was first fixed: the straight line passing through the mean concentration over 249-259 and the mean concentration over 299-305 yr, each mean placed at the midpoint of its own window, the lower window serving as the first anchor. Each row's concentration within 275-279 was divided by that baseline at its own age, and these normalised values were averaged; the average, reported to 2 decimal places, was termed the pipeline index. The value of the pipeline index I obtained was 1.12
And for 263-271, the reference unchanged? 0.72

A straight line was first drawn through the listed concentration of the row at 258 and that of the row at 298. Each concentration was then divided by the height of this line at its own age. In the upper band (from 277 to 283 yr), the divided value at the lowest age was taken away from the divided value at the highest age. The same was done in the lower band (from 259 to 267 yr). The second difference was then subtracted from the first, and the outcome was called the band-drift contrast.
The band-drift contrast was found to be 0.33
